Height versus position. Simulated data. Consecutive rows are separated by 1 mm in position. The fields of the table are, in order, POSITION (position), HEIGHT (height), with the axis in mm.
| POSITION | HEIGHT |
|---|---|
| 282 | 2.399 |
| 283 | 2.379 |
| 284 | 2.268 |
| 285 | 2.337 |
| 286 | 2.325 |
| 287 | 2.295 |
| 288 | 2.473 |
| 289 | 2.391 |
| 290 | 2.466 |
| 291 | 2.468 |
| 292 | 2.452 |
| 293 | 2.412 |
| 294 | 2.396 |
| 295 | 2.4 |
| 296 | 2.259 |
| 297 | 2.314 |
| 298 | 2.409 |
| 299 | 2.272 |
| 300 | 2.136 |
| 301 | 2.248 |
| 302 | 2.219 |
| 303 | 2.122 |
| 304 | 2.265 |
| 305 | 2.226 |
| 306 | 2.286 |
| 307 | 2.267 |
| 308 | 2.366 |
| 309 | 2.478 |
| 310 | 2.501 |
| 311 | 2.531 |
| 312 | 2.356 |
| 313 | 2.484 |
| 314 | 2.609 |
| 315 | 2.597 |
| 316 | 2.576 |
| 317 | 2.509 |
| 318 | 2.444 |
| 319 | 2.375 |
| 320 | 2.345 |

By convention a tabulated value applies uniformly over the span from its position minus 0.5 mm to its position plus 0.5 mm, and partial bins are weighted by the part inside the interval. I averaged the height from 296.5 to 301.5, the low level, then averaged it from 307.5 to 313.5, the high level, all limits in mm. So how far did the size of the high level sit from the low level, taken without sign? 0.18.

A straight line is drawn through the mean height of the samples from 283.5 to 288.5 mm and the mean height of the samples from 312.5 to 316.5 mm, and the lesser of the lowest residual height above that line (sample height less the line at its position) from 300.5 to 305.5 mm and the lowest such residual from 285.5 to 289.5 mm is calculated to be -0.35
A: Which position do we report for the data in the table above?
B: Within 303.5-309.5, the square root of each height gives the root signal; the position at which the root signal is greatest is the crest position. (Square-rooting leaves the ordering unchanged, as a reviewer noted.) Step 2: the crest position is 309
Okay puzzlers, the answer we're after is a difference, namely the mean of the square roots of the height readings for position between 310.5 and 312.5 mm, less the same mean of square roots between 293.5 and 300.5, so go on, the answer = 0.043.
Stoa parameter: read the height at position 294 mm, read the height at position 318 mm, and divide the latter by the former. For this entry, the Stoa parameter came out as 1.02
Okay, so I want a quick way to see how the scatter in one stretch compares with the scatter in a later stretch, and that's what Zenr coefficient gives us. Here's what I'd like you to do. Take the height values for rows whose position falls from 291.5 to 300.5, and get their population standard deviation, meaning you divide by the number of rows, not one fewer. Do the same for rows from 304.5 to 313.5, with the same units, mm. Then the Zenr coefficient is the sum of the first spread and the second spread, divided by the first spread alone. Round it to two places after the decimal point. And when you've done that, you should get 2.12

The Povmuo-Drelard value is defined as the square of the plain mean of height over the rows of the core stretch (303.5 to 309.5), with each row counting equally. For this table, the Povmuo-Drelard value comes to 5.4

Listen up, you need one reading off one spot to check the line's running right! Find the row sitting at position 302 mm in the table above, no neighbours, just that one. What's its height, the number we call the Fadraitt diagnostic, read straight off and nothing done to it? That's 2.219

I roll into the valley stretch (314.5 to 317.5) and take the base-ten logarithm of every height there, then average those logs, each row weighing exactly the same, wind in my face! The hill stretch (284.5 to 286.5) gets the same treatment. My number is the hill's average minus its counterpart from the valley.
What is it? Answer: -0.041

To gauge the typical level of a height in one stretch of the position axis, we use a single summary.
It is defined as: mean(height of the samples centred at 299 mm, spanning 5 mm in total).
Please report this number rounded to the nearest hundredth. 2.28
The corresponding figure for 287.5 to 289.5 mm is 2.43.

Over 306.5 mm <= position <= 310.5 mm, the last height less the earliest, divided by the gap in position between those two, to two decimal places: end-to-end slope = 0.08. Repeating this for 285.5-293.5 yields 0.01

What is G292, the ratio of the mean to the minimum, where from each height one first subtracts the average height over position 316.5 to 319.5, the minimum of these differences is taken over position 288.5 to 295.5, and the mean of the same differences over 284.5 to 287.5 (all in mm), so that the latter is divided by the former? 2.4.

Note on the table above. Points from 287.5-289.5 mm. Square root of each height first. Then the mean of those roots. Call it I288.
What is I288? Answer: 1.56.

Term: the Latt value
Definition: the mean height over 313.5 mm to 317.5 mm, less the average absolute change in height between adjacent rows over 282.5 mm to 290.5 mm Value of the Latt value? 2.49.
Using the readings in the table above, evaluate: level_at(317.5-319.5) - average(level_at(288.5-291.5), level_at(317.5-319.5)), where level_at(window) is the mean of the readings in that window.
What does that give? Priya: -0.016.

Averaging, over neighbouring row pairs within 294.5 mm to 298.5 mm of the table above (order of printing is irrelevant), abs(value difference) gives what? 0.10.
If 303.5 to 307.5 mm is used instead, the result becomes 0.04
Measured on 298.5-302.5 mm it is 0.09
